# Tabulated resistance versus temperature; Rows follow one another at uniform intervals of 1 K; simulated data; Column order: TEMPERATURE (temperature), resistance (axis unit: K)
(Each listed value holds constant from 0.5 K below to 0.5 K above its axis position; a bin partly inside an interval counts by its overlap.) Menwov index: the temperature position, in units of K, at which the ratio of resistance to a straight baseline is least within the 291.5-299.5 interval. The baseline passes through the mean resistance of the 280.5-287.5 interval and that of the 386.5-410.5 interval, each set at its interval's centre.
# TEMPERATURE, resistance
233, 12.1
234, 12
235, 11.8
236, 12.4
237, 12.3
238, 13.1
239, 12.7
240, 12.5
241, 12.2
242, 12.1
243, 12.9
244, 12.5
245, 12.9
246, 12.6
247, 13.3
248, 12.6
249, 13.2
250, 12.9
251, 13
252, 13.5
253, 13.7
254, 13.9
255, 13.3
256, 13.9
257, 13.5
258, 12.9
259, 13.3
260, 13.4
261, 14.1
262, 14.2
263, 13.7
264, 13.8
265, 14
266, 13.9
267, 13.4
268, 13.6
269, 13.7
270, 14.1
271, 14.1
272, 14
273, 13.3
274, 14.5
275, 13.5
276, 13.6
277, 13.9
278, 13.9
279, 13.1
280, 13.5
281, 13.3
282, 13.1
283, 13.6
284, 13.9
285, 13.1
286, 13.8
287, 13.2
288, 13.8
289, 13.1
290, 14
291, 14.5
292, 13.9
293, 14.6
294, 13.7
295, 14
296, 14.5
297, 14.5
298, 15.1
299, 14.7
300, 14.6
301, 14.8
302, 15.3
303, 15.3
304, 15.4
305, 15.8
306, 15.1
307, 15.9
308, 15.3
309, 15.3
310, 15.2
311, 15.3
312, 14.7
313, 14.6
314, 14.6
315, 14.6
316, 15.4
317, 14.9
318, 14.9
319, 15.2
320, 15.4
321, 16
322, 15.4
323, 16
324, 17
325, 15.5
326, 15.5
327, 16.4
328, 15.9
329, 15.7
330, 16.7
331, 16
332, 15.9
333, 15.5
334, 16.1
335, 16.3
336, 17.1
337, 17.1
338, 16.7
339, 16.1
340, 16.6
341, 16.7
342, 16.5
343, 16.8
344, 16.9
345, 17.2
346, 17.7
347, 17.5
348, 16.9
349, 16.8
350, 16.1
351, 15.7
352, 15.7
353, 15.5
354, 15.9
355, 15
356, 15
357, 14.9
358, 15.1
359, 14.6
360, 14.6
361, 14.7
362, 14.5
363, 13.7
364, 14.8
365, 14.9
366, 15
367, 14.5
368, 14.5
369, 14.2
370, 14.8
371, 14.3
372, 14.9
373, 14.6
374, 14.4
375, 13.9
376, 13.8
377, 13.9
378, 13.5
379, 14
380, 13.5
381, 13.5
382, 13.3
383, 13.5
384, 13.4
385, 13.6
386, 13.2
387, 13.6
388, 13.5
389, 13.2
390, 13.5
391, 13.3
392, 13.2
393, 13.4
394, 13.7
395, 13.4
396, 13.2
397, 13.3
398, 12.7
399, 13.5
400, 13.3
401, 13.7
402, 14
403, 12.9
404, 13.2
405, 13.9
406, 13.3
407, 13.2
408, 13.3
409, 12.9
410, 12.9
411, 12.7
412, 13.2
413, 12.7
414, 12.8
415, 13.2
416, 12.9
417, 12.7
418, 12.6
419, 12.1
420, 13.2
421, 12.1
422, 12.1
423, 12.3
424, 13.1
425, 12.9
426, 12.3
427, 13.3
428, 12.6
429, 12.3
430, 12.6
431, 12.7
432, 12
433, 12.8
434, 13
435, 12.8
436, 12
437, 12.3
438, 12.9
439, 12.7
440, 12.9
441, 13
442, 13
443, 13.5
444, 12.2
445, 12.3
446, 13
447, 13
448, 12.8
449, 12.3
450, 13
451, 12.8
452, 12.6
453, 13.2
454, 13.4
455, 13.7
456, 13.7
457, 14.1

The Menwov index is 294 K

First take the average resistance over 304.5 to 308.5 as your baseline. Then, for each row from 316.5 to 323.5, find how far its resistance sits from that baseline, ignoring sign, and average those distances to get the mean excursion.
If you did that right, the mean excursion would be 0.4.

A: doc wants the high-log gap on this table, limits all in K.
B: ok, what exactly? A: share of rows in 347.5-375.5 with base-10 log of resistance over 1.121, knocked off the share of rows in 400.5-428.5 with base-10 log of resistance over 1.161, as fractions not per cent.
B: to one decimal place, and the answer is -1.0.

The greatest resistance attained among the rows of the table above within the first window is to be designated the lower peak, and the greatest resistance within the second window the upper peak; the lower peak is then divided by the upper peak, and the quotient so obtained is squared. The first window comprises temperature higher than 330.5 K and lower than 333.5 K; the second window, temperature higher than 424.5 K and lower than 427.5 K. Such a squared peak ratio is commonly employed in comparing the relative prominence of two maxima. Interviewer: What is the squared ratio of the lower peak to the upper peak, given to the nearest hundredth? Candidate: 1.45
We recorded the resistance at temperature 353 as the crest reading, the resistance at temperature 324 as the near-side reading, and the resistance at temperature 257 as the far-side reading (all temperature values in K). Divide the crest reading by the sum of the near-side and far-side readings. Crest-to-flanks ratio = 0.51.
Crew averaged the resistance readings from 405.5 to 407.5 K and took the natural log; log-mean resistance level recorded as 2.58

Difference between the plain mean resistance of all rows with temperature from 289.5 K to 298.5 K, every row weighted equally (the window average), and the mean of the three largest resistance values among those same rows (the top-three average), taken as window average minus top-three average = -0.42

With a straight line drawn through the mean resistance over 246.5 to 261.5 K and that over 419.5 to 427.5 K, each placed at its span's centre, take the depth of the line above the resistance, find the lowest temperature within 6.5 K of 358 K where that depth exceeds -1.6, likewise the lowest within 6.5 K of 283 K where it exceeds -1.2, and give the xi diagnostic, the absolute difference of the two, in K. 85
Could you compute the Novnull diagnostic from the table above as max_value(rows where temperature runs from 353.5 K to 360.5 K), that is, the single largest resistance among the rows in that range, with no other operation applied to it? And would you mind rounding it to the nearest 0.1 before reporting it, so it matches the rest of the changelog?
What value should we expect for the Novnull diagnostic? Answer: 15.9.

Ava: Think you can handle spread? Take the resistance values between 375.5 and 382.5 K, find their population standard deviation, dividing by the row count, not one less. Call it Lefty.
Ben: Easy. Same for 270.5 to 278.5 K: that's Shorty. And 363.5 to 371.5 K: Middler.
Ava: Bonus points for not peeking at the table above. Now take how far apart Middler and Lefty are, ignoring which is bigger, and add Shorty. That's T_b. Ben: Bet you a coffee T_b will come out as 0.39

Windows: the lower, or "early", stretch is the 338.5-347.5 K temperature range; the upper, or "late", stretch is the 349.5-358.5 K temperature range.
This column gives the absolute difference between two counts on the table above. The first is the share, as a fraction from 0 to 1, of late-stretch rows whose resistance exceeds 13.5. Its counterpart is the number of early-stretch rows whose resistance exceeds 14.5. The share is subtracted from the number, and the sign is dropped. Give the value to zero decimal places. 8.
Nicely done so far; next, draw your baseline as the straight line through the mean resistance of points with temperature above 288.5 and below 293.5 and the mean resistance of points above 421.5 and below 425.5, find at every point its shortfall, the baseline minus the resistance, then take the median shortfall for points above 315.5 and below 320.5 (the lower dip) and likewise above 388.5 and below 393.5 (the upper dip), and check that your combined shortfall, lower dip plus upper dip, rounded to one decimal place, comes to -1.8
